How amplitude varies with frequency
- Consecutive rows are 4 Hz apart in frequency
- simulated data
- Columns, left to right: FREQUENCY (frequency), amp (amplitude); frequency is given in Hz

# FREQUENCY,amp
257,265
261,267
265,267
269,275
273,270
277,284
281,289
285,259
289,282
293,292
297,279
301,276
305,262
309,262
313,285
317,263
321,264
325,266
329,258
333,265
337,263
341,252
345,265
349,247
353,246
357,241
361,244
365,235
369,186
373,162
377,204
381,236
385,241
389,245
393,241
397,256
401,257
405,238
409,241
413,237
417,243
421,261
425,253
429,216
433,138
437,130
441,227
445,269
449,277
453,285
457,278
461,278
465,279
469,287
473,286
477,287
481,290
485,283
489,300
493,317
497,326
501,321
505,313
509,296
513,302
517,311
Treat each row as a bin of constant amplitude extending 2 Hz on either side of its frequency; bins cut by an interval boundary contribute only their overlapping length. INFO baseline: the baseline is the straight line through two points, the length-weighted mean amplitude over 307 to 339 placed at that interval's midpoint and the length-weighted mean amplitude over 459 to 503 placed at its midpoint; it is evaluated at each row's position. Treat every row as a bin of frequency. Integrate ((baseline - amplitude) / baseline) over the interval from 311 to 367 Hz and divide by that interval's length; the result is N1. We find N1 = 0.04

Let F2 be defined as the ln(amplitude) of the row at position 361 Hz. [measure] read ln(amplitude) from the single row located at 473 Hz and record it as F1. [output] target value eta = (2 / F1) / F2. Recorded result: 0.0643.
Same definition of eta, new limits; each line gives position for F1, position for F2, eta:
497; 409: 0.0630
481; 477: 0.0623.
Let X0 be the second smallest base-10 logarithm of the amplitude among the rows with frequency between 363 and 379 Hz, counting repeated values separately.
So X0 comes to 2.27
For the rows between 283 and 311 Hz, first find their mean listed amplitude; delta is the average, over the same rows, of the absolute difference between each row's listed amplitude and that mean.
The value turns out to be 10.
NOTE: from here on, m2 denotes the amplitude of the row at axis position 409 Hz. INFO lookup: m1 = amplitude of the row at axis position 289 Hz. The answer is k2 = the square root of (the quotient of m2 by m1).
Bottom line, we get 0.92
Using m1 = 282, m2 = 241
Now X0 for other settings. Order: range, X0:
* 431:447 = 2.14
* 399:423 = 2.38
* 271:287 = 2.43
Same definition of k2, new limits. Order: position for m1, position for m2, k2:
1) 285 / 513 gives 1.08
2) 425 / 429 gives 0.92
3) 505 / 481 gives 0.96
